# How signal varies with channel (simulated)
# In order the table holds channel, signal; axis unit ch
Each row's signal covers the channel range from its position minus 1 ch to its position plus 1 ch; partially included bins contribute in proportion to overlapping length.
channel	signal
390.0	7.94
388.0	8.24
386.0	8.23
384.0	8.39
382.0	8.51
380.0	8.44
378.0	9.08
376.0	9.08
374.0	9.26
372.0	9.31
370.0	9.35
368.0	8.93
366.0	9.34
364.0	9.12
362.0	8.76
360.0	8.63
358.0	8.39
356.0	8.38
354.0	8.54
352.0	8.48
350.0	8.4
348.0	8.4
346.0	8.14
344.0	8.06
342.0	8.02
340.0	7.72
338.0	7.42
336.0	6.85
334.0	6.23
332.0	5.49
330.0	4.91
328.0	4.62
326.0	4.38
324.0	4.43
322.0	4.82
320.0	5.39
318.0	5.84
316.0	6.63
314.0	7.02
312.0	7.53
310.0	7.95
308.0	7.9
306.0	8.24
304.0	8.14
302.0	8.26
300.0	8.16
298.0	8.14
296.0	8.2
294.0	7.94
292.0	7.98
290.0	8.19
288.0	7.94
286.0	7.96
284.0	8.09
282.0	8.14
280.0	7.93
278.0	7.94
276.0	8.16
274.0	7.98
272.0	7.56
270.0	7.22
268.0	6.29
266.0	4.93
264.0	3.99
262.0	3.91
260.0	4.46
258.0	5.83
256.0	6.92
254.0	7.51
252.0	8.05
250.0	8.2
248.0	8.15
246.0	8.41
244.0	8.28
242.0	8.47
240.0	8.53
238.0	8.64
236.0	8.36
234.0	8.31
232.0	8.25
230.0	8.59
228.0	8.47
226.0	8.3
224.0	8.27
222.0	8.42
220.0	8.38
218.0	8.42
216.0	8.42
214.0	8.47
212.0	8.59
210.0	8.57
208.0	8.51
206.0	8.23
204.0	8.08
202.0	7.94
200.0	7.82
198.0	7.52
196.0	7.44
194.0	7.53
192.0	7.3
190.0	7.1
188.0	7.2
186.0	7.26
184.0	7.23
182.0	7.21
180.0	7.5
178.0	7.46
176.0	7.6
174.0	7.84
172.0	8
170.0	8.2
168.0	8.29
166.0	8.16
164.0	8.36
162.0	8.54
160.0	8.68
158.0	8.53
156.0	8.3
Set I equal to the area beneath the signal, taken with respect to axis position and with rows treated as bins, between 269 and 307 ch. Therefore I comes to 304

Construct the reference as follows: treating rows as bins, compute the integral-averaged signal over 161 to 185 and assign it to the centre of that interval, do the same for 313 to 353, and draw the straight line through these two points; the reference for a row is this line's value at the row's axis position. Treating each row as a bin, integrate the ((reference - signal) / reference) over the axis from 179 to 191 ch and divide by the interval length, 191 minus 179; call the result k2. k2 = 0.07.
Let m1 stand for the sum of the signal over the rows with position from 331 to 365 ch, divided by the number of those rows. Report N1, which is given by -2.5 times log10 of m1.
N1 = -2.25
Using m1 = 7.9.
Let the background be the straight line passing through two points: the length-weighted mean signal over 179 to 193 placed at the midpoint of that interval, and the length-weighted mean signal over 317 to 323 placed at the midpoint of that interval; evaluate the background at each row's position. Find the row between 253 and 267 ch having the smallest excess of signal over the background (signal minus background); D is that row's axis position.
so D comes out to 262.0 ch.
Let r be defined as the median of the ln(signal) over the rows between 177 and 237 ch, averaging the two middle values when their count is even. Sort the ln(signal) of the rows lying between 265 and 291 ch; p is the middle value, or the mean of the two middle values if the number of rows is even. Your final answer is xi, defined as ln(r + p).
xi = 1.43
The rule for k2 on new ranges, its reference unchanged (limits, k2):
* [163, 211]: 0.00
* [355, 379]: -0.43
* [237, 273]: 0.03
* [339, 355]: -0.27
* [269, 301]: -0.15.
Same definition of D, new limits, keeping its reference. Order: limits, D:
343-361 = 344.0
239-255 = 254.0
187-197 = 190.0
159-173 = 172.0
